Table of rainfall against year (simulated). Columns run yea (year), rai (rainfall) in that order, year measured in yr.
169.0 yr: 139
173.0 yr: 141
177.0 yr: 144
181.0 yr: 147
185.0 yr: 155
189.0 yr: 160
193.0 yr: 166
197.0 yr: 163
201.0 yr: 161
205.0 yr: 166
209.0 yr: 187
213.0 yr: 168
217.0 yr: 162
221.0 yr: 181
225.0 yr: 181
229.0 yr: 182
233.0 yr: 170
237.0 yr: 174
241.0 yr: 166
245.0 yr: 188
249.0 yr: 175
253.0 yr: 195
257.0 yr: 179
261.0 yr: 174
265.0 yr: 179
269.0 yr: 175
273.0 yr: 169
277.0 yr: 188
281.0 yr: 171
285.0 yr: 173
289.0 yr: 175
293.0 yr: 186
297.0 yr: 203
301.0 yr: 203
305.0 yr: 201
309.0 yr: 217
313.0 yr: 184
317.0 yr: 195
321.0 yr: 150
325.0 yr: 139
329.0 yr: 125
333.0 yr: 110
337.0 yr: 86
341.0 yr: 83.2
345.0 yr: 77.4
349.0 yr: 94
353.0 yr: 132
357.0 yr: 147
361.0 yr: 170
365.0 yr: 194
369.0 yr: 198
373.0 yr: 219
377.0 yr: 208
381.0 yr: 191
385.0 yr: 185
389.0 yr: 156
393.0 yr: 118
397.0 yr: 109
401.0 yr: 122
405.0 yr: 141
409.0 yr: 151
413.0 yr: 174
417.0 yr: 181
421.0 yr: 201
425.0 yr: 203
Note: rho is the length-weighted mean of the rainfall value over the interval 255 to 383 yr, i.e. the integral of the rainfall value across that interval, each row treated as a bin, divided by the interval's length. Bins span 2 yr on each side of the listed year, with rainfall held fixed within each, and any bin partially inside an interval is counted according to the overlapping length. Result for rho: 165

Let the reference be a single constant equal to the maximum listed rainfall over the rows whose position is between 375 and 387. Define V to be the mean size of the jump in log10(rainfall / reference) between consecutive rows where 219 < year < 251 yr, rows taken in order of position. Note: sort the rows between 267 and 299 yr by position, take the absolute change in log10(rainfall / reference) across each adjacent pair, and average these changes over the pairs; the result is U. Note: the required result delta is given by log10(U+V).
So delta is -1.33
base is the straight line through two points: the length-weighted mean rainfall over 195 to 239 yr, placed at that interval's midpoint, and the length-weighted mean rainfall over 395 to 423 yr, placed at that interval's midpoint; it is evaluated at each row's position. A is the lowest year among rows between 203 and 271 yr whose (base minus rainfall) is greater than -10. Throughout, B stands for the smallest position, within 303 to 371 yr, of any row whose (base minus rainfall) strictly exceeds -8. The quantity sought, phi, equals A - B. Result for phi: -116 yr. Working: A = 205.0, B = 321.0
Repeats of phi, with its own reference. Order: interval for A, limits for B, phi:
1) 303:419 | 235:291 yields 84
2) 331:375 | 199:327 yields 132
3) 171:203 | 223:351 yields -60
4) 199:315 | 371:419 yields -188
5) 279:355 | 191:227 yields 88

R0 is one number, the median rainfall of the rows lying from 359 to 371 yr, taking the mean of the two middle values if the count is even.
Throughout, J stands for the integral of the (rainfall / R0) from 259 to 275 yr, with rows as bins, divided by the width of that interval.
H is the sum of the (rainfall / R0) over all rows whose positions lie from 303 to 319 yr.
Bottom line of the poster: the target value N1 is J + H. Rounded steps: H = 4.1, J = 0.90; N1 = 5.0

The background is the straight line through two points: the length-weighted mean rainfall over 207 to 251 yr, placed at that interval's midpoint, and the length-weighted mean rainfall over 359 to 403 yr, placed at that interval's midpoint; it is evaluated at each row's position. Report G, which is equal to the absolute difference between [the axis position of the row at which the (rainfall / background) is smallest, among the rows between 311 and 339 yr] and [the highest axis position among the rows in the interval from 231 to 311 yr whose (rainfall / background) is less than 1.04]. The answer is 48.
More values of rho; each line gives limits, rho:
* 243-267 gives 182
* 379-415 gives 150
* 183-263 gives 173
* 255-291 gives 176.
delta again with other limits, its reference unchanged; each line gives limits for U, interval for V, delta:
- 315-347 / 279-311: -1.13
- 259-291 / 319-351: -1.14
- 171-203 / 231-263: -1.37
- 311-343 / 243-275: -1.10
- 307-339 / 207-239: -1.06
